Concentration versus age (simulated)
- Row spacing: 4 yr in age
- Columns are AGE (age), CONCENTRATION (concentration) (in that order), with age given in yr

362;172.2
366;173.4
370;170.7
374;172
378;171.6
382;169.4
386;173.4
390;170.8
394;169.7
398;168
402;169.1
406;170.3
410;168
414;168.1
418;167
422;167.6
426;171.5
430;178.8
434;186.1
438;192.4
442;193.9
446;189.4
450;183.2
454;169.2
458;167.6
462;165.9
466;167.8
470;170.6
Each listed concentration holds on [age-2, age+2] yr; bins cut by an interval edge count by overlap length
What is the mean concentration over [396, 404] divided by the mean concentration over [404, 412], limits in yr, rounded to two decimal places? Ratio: 1.00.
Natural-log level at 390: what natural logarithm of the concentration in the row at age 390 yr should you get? 5.14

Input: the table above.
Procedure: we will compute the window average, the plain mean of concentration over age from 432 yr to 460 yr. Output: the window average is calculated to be 183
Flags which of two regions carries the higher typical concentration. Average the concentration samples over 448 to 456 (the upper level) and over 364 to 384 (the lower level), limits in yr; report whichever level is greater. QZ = 176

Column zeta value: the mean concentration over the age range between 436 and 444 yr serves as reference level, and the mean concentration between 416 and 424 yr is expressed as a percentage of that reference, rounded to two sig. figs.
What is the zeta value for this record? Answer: 87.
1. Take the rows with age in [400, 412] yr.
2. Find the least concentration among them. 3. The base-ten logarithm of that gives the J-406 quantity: 2.23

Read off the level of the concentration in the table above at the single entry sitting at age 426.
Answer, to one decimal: 171.5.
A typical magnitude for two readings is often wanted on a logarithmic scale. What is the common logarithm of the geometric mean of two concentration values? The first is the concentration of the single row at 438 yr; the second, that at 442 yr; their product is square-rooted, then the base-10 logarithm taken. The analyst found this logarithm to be 2.286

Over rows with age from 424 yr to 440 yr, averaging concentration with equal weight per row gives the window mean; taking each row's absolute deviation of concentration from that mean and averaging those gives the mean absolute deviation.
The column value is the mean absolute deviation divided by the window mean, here 0.039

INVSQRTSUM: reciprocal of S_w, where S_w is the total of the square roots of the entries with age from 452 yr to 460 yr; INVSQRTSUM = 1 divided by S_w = 0.039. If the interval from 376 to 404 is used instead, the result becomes 0.011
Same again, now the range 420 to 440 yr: 0.015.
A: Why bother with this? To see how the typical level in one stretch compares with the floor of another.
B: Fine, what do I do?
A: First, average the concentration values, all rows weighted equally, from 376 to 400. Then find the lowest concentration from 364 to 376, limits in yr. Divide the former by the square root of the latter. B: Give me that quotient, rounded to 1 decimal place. 13.0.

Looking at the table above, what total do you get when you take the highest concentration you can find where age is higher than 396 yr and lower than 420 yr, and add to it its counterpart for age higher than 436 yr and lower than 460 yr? 364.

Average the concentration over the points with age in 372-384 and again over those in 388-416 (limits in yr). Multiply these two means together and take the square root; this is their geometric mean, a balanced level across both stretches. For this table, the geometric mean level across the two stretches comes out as 170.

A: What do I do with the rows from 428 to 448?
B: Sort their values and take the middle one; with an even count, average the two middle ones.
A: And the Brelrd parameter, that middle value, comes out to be 189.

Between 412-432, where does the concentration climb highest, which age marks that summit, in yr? 430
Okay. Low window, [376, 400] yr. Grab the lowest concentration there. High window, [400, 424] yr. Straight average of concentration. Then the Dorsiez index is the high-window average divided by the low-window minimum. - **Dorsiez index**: 1.00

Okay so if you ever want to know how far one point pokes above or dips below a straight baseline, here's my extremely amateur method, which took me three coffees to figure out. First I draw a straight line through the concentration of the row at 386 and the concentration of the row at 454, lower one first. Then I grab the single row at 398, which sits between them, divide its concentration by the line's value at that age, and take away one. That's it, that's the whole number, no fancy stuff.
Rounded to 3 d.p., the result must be -0.027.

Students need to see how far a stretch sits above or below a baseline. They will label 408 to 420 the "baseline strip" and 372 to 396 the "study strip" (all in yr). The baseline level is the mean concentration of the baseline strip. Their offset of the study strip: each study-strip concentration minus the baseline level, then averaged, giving 3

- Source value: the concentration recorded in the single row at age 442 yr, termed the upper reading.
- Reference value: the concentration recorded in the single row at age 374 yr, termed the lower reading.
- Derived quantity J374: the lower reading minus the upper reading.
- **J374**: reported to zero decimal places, -22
